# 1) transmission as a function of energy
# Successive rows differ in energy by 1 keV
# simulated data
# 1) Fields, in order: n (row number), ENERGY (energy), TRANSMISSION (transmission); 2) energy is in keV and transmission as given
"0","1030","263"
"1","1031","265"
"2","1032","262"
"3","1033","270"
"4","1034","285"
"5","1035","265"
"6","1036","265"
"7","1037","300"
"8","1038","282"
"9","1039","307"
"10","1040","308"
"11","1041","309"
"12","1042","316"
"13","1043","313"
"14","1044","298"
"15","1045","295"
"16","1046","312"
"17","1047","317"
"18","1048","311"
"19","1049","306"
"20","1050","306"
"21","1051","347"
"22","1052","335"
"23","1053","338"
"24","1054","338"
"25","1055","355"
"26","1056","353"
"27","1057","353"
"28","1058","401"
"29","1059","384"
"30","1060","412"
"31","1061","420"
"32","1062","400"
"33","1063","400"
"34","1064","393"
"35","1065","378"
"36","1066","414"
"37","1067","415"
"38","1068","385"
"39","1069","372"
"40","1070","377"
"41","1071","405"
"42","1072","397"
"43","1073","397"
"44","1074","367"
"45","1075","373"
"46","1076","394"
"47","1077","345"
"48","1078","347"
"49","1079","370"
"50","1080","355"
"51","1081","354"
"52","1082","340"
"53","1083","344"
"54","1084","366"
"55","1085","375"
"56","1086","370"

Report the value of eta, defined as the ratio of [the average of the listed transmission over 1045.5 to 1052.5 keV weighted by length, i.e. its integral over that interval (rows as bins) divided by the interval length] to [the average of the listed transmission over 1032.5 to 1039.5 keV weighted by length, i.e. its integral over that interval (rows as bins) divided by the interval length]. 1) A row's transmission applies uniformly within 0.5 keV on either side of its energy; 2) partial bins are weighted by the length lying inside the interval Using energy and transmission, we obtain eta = 1.13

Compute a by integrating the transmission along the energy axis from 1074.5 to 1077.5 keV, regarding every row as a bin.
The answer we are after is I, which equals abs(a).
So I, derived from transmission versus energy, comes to 1112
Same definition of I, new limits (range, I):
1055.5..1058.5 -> 1107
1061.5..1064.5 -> 1193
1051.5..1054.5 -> 1011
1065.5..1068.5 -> 1214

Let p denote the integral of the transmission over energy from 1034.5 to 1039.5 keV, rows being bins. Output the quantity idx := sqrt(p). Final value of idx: 38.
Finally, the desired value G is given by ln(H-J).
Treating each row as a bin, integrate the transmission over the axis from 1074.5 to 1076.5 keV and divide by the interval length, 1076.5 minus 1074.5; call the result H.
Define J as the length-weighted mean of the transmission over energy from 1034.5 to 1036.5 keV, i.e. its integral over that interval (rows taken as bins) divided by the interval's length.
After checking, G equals 4.77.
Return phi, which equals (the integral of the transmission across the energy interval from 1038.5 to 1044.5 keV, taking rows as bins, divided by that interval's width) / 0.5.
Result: 617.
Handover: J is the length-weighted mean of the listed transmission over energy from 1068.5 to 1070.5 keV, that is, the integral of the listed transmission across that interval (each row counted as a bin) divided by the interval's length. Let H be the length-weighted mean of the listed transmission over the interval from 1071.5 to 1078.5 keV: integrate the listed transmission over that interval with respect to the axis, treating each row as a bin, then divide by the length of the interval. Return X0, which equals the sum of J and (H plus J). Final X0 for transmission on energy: 1123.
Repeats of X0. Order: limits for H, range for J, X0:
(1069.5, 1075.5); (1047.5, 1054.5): 1038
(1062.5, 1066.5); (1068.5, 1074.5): 1168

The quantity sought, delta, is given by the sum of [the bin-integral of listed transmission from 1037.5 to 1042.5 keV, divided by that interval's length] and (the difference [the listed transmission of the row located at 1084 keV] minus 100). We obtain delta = 570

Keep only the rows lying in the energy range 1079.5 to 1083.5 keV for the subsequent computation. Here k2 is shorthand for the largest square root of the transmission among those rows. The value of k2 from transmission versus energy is 18.8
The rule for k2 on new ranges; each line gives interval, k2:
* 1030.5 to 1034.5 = 16.9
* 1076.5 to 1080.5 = 19.2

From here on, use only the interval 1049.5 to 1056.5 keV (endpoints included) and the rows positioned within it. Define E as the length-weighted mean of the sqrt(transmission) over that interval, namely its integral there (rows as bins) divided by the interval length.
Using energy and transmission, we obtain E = 18.4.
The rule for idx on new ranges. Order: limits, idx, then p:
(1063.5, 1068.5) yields 45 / 1985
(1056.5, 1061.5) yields 44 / 1970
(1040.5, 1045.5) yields 39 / 1531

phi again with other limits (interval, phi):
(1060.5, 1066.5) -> 802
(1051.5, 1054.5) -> 674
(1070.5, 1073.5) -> 799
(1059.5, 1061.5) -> 832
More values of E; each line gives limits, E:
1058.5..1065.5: 20.0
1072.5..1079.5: 19.2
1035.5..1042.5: 17.3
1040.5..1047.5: 17.6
